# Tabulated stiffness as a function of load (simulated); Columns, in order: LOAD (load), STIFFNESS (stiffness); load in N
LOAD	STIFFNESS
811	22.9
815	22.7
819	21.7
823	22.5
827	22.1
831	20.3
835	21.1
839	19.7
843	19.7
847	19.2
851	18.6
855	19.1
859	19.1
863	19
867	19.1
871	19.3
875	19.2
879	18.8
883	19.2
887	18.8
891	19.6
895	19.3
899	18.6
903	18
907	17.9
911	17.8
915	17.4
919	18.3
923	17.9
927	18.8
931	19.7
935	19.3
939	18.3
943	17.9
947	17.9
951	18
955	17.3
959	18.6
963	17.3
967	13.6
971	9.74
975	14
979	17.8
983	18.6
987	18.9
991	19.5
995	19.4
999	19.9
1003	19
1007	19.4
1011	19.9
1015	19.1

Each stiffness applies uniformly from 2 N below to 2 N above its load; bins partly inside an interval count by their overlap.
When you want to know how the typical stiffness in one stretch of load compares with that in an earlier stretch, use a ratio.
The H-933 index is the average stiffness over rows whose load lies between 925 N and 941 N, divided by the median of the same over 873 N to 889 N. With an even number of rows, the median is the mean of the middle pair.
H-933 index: 1.00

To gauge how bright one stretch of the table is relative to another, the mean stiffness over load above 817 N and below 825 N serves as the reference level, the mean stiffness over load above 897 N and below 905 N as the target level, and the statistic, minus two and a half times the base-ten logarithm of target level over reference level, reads 0.20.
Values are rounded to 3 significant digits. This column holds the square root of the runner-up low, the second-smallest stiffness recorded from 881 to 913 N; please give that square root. 4.23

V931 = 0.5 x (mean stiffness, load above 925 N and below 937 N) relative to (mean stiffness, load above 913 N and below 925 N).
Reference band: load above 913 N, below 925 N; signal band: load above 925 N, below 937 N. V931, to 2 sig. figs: 0.54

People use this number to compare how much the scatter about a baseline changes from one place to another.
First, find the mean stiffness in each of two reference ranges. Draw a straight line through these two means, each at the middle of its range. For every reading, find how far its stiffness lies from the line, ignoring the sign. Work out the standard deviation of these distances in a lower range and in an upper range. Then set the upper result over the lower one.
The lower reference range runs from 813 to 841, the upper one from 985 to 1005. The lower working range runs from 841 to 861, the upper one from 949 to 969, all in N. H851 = 5.3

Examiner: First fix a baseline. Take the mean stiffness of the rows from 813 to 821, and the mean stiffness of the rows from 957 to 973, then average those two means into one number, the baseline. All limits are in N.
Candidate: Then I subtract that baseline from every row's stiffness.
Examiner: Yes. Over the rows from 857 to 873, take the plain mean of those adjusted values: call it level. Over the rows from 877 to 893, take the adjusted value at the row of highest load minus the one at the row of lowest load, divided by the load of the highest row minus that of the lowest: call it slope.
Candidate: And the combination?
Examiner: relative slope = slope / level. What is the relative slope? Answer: 0.1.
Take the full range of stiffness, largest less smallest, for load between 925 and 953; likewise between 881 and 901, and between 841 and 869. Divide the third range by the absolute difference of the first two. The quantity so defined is 1.4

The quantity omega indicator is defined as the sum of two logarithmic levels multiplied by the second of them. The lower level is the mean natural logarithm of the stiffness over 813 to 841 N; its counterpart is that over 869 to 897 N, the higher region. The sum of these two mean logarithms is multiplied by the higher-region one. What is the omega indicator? 17.8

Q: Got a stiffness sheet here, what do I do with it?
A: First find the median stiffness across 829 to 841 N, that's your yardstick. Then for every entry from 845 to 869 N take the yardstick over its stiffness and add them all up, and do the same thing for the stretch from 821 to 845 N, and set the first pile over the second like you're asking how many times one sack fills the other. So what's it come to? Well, 1.10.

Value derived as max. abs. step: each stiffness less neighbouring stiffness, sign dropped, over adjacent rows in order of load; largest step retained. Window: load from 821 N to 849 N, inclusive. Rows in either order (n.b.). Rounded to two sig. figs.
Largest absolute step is 1.8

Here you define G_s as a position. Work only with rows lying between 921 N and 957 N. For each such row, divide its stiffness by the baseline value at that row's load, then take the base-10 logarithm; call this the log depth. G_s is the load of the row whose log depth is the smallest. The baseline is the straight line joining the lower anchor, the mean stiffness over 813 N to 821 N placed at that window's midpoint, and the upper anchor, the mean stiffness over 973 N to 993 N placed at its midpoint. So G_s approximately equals 923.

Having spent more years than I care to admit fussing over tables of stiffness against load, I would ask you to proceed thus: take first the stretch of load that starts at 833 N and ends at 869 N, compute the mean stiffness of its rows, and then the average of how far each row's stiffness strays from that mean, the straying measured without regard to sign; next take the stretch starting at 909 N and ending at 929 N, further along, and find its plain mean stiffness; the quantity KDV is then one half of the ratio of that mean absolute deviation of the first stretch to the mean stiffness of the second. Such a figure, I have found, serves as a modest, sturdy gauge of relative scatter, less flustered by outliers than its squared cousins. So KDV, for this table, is 0.014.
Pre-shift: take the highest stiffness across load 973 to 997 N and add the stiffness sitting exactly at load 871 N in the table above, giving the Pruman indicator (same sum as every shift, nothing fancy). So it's 38.8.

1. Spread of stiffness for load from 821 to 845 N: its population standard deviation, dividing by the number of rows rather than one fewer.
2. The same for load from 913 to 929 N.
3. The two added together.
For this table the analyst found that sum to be 1.62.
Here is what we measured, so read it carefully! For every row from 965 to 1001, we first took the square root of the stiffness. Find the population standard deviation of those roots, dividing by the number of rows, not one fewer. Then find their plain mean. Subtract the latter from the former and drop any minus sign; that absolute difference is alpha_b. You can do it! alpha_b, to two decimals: 3.64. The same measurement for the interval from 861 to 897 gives 4.35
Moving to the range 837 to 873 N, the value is 4.34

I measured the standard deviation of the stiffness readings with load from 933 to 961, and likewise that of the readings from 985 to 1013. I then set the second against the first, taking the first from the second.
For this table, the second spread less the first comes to -0.2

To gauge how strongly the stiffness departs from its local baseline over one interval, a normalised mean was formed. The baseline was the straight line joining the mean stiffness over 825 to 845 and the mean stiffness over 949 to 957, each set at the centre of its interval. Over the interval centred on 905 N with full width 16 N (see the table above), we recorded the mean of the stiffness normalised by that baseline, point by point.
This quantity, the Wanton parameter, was 0.96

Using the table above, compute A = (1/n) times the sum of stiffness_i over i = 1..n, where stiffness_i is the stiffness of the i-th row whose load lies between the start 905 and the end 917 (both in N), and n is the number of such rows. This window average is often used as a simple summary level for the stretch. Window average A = 17.7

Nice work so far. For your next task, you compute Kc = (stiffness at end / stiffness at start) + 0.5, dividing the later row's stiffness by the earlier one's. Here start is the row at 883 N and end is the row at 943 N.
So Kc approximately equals 1.43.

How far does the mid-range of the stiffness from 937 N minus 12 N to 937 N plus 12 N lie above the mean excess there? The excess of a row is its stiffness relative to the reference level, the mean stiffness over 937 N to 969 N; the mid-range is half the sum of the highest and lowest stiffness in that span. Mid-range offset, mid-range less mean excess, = 17.51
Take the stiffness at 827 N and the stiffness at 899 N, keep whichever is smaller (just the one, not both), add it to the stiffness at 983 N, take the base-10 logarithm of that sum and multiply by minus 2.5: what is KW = -3.93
